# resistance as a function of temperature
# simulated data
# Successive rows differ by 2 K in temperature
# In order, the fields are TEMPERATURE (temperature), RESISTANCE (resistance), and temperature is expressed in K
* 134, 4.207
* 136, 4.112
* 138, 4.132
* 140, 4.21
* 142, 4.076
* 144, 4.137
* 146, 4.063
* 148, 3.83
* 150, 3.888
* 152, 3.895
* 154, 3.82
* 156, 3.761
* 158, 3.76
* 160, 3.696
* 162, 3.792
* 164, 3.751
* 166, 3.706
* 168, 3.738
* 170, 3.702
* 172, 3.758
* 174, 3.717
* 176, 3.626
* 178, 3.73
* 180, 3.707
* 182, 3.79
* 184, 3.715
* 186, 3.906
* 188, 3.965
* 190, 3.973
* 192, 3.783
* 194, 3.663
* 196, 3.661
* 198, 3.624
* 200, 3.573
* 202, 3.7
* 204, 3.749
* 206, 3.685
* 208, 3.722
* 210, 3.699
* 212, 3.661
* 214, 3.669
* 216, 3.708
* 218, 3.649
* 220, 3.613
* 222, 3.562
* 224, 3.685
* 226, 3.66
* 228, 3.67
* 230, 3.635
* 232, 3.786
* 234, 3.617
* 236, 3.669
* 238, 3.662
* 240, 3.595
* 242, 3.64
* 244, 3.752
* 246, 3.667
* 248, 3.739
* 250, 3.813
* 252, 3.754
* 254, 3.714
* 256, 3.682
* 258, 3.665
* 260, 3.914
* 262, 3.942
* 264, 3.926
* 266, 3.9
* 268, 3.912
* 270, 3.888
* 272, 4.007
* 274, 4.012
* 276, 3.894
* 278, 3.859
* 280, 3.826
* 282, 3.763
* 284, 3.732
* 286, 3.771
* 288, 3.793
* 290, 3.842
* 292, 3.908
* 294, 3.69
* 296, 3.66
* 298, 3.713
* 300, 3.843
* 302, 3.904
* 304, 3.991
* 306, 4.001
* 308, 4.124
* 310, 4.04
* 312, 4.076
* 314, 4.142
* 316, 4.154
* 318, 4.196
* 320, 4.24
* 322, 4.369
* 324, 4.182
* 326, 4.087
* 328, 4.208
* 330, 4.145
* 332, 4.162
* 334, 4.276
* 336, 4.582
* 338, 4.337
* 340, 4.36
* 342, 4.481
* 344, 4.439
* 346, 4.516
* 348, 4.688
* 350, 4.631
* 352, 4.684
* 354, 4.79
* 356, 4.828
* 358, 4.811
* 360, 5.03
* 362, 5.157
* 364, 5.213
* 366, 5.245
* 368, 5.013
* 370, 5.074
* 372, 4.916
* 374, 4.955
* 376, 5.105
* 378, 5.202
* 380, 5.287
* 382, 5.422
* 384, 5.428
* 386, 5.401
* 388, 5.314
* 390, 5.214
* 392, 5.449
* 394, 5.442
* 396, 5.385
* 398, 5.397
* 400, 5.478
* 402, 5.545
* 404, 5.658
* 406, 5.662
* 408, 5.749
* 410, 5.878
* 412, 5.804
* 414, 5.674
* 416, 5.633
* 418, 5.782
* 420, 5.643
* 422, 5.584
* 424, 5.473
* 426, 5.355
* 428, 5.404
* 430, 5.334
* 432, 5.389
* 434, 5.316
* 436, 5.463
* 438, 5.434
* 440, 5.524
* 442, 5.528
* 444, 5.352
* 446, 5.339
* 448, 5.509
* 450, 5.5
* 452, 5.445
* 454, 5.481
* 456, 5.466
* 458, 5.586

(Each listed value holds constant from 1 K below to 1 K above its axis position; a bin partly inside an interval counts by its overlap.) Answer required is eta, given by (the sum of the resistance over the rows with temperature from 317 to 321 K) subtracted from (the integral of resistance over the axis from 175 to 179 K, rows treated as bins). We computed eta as 6.3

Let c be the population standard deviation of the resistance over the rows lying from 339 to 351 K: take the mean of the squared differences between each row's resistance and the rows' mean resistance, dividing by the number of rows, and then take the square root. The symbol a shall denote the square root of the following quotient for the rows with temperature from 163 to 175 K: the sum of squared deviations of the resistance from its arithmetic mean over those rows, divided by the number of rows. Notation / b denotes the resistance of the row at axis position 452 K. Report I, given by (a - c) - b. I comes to -5.53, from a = 0.022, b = 5.445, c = 0.11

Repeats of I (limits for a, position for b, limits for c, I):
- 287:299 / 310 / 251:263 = -4.06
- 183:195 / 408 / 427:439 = -5.68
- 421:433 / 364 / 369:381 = -5.26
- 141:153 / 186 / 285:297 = -3.88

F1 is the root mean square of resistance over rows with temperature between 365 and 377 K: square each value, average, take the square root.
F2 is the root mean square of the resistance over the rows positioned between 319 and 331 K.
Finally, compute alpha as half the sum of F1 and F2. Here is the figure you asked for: 4.63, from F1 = 5.1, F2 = 4.2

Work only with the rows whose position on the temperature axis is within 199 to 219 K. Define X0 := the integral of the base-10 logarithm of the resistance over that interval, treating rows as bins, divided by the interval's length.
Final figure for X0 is 0.566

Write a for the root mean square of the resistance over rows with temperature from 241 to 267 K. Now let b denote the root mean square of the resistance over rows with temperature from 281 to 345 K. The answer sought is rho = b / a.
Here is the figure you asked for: 1.08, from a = 3.8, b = 4.08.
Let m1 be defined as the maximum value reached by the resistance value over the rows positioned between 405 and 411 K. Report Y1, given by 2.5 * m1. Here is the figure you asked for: 15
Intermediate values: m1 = 5.878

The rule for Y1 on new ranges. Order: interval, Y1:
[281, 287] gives 9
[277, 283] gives 10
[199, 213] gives 9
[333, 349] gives 12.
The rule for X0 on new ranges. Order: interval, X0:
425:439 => 0.731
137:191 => 0.585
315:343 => 0.630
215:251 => 0.565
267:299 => 0.583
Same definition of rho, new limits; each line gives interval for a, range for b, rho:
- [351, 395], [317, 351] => 0.85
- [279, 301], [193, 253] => 0.97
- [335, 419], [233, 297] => 0.73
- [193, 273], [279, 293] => 1.02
